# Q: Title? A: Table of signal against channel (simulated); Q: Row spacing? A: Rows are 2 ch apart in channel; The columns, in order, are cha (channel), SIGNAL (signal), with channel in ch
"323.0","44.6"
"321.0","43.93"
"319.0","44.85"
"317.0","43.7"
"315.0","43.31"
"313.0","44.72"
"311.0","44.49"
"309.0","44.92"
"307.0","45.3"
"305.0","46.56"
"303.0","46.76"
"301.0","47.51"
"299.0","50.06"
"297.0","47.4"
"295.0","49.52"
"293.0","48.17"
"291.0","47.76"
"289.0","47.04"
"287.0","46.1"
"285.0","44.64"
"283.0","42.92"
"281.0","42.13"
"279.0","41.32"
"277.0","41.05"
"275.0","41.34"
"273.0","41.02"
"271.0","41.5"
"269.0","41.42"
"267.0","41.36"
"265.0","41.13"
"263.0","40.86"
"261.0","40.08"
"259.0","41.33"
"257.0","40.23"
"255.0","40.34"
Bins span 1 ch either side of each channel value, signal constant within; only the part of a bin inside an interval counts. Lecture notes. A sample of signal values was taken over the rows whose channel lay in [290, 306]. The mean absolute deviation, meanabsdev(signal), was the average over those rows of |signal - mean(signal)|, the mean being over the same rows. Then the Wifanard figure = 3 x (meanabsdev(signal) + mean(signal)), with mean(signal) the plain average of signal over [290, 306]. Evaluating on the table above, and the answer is 147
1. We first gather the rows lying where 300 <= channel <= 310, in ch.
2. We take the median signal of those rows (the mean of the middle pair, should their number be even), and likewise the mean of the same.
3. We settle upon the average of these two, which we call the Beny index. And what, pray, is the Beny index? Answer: 46.4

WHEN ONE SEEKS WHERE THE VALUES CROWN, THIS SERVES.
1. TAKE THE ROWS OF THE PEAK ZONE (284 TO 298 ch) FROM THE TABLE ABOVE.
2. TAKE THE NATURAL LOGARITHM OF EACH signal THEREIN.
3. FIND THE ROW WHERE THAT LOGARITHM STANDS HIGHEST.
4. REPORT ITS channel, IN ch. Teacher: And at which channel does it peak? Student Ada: 295.0 ch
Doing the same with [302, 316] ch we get 303.0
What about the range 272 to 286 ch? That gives 285.0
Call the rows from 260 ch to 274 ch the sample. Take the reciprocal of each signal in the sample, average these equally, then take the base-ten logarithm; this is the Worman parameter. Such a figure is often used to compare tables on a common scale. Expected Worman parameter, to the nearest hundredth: -1.61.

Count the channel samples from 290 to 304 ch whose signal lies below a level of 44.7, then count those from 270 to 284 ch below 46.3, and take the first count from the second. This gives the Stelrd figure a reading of 7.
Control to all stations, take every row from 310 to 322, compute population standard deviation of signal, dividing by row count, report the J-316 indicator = 0.6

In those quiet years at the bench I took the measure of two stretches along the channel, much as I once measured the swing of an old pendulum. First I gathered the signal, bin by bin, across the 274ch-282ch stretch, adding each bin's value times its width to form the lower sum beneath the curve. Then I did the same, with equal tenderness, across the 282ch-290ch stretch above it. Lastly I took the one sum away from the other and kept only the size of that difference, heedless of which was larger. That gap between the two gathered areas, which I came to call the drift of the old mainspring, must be 30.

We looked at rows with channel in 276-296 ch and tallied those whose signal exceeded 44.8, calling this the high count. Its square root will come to 2.2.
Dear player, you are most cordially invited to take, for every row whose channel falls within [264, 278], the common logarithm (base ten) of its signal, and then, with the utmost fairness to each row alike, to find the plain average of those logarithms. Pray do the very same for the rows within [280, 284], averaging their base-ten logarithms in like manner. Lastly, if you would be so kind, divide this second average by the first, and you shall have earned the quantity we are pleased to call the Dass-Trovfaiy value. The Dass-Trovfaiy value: 1.01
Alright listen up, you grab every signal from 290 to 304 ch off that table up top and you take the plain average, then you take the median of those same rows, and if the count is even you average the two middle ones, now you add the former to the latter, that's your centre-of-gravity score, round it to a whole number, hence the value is 96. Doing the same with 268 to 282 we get 83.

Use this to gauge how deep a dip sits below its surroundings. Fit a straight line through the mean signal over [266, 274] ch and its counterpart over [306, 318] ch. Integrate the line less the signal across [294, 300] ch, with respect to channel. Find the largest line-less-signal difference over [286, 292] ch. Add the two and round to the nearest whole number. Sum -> -38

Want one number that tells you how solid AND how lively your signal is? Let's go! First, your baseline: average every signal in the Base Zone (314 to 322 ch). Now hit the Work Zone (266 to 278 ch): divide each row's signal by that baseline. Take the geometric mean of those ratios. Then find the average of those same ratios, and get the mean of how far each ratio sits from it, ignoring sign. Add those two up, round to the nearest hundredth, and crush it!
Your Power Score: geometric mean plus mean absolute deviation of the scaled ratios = 0.94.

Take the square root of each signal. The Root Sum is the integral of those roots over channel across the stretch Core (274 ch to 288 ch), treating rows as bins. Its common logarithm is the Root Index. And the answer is 2.0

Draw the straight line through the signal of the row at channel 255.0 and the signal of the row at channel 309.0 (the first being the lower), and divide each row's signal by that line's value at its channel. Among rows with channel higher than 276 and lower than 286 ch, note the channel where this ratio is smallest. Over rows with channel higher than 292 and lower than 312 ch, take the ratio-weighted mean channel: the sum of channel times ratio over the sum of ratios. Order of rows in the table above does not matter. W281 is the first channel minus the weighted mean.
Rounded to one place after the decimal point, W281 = -24.8 ch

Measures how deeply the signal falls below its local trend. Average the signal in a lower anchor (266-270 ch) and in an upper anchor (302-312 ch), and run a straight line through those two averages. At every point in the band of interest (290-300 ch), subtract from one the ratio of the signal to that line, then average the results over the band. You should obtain -0.10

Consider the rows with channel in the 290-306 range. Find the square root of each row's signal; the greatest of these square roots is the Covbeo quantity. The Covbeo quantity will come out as 7.08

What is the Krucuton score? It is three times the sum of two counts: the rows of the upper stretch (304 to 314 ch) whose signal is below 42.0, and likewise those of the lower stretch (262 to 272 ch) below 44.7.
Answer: 15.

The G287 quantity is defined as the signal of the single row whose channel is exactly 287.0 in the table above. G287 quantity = 46.1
